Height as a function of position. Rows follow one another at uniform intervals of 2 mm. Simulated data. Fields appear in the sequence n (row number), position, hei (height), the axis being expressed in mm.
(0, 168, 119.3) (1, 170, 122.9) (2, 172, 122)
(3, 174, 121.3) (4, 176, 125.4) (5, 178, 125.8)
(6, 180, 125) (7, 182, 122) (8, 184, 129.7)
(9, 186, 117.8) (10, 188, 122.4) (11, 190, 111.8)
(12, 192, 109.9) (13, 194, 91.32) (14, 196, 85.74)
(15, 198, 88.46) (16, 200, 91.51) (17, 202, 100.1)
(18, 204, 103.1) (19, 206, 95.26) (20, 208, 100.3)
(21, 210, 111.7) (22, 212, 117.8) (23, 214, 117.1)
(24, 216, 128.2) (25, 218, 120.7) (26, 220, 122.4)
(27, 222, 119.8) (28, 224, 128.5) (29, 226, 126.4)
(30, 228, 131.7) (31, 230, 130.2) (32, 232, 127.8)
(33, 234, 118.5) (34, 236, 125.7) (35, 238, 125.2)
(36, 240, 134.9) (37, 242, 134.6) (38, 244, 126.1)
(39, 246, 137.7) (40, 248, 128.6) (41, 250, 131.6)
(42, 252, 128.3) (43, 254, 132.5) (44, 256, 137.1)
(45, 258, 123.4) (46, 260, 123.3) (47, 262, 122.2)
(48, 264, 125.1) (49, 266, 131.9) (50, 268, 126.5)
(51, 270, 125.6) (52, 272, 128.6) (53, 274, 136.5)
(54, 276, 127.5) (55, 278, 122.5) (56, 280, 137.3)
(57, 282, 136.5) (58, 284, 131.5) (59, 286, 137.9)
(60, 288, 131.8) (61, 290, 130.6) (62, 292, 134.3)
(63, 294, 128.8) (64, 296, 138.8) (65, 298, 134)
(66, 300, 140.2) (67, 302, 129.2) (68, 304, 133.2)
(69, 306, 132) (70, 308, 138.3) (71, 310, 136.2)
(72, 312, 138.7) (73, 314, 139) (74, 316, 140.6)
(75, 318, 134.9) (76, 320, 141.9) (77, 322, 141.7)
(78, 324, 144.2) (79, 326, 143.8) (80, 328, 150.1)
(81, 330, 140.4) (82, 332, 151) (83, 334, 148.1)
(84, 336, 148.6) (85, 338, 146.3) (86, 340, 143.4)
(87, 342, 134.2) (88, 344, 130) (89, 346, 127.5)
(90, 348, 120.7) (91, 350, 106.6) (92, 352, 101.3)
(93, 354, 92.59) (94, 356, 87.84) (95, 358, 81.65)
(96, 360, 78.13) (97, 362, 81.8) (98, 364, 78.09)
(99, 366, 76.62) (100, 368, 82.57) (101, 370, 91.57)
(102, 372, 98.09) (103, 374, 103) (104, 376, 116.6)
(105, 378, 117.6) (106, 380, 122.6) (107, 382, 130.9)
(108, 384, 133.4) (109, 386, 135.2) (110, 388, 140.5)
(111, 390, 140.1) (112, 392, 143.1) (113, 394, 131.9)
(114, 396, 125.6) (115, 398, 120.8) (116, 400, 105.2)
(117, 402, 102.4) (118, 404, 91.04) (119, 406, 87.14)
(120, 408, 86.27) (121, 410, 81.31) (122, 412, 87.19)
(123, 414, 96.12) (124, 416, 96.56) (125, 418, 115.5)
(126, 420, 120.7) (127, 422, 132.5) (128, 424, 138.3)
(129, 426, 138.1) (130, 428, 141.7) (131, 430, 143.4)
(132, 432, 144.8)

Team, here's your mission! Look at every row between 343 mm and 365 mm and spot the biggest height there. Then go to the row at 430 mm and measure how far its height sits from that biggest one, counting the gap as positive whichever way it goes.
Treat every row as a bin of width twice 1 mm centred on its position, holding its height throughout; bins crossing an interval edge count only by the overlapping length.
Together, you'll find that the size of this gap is 13.4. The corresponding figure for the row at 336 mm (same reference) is 18.6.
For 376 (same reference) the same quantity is 13.4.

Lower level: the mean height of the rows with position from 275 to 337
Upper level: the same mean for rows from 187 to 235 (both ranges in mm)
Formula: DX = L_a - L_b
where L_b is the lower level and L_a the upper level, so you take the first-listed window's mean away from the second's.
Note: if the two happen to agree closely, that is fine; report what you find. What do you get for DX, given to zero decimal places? -25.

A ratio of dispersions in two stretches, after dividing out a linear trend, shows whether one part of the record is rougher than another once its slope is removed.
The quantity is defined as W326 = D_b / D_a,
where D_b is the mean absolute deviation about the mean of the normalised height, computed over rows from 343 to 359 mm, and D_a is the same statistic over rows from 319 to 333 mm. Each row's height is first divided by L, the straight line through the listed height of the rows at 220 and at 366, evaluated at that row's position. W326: 3.3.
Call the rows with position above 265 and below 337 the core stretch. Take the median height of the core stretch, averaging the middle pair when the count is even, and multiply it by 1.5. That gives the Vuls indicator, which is 205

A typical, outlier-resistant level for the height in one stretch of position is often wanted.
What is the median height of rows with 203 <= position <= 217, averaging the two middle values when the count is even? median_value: 112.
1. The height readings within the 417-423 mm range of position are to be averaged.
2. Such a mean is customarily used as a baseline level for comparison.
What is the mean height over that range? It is 123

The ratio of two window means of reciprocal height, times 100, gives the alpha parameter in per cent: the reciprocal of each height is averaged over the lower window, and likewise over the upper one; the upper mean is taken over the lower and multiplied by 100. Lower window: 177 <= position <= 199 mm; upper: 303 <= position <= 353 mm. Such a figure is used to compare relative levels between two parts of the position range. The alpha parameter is 81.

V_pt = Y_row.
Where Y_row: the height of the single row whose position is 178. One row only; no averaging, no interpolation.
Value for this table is 125.8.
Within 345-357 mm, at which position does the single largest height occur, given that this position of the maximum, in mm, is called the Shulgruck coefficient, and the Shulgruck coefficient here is 346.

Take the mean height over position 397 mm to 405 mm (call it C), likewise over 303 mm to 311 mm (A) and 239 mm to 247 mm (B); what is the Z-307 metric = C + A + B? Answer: 373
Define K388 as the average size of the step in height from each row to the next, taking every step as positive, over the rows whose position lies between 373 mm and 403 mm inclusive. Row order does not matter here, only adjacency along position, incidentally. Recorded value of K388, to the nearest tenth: 5.8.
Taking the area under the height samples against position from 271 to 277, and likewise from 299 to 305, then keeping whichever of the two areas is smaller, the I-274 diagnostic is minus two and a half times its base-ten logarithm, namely -7.237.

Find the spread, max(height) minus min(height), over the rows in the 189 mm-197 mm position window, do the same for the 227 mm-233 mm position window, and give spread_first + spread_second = 30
